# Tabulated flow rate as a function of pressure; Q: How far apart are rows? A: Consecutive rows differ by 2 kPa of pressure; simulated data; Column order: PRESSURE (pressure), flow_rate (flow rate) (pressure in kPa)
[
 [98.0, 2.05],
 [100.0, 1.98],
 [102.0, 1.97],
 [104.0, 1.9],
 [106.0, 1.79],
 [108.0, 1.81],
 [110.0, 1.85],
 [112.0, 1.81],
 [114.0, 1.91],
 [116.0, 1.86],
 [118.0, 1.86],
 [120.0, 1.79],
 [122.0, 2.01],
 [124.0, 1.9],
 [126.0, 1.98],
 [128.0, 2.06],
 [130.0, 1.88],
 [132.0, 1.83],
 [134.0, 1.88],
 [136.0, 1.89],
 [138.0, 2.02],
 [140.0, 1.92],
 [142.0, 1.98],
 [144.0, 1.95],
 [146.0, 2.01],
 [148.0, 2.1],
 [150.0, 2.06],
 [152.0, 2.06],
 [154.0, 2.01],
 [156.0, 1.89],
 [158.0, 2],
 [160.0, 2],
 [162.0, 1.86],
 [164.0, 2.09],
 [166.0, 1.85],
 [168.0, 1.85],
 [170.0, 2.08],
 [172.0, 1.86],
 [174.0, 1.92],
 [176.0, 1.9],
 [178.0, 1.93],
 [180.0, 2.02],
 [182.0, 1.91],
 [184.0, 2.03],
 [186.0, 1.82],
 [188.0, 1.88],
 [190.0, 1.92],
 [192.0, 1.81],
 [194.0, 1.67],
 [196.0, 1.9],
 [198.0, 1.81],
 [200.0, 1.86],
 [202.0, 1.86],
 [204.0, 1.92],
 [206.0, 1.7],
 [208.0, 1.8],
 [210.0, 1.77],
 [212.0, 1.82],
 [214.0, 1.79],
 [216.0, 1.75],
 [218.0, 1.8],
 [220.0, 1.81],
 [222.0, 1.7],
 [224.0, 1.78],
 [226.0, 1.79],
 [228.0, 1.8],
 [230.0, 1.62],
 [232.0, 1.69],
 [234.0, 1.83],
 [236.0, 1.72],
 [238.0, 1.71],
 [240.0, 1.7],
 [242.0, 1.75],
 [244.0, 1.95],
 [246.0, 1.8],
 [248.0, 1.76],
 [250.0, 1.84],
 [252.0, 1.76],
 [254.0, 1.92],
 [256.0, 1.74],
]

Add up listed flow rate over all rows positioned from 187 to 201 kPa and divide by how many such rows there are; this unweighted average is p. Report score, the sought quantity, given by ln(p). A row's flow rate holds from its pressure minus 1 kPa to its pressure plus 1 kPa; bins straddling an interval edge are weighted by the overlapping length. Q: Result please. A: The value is 0.61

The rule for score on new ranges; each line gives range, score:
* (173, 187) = 0.66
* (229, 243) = 0.54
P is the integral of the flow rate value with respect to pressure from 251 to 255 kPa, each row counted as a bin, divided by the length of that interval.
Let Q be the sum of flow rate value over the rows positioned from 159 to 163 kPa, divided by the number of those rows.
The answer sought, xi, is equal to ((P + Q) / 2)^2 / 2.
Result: 1.78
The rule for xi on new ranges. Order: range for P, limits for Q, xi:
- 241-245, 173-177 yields 1.77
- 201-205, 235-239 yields 1.62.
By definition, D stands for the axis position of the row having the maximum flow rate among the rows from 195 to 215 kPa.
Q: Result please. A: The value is 204.0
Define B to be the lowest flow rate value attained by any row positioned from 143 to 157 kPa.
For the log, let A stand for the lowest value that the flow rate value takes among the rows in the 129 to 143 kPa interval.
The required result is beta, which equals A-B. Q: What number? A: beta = -0.06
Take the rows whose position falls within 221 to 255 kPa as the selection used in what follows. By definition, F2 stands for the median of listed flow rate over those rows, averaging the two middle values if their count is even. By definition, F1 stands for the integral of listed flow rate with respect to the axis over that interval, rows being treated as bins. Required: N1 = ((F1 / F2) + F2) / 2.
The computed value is 18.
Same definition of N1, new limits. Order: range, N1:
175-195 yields 11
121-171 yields 26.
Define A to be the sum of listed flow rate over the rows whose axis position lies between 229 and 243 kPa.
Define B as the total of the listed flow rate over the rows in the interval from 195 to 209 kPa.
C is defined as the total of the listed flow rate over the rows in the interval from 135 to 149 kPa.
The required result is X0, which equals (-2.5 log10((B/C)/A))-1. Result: 1.78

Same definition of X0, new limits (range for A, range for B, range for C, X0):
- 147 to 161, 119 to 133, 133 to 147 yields 1.89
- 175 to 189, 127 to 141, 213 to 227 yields 1.74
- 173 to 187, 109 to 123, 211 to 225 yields 1.77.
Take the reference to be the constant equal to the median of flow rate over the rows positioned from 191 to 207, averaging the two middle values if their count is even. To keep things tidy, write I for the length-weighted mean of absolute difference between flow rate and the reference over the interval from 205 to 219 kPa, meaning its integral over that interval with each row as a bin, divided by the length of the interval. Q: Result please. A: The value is 0.06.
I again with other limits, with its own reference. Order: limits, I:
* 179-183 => 0.13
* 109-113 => 0.02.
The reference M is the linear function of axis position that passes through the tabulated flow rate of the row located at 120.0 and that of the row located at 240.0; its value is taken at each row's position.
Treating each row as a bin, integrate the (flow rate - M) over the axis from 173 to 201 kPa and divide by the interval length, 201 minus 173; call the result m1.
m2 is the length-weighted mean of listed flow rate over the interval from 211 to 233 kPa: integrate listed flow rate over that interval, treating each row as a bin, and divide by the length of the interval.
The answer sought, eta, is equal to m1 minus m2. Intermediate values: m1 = 0.14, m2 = 1.76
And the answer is -1.61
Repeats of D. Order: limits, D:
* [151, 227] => 164.0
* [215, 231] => 220.0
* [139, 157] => 148.0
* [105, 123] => 122.0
